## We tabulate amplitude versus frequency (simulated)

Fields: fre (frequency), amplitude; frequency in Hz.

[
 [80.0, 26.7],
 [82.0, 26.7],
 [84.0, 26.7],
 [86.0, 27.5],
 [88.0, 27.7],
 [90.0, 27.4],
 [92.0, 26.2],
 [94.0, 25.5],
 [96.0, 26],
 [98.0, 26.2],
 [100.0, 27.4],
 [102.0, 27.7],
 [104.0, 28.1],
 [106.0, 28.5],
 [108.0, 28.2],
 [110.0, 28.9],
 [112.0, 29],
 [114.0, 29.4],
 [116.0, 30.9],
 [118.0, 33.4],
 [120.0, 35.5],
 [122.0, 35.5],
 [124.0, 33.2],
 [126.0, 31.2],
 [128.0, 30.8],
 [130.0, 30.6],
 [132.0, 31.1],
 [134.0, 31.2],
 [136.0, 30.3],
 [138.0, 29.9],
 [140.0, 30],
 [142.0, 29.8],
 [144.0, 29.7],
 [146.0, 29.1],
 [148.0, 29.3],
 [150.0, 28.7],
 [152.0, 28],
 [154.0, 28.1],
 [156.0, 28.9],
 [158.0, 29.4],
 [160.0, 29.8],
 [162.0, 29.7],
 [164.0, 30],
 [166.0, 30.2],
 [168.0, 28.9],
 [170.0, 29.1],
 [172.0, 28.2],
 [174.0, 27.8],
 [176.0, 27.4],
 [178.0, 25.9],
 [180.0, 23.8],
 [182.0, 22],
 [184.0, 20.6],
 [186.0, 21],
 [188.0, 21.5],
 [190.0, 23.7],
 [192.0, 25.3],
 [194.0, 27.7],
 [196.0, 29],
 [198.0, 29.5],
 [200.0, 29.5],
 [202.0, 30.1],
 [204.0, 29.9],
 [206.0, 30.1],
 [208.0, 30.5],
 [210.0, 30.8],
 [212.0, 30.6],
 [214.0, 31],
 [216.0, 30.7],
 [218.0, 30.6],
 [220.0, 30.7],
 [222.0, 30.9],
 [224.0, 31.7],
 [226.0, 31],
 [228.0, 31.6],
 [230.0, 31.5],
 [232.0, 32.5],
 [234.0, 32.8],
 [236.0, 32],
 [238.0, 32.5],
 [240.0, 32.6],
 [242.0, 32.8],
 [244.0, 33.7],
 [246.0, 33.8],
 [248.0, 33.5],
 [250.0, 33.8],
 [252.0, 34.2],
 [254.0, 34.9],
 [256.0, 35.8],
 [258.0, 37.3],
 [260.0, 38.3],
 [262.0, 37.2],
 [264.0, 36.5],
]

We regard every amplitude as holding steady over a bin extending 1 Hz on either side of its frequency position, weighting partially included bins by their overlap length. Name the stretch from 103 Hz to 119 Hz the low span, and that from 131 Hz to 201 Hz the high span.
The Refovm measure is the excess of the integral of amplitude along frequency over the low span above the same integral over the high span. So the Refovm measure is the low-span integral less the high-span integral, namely -1475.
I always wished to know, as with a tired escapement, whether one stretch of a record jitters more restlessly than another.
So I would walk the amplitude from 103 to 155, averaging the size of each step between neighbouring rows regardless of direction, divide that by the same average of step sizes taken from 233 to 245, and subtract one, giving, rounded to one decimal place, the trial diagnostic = 0.4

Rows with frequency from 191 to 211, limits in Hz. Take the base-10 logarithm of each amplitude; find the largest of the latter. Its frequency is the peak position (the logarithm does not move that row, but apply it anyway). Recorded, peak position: 210.0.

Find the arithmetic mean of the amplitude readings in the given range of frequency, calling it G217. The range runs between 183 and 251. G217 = 30.0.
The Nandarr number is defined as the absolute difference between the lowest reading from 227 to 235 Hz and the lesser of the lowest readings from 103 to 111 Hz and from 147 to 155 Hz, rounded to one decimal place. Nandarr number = 3.5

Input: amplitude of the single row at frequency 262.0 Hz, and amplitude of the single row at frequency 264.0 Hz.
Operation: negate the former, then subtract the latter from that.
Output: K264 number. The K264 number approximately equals -74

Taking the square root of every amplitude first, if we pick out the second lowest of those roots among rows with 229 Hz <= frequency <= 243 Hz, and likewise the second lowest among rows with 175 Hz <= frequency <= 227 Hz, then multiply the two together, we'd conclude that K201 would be 25.9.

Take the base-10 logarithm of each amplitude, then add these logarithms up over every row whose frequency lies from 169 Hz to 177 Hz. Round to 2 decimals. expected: 5.80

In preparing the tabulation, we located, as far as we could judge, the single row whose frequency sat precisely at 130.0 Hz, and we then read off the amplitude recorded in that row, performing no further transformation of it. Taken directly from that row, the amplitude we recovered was 30.6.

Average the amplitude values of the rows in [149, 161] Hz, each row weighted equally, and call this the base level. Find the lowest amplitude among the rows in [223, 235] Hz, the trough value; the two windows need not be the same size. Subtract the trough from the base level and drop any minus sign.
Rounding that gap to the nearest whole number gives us 2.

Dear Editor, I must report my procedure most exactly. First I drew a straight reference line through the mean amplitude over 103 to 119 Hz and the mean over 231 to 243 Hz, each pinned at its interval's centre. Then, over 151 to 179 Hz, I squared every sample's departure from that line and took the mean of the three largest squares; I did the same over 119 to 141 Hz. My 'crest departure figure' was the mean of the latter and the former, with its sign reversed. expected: -21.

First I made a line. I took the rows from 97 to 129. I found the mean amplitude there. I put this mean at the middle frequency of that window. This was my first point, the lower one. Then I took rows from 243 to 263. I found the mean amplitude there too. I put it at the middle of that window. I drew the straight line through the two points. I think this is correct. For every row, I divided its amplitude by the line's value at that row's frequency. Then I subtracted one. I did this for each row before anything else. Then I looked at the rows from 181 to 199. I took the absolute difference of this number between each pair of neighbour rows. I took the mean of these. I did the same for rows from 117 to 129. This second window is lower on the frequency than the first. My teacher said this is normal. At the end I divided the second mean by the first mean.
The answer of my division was 1.22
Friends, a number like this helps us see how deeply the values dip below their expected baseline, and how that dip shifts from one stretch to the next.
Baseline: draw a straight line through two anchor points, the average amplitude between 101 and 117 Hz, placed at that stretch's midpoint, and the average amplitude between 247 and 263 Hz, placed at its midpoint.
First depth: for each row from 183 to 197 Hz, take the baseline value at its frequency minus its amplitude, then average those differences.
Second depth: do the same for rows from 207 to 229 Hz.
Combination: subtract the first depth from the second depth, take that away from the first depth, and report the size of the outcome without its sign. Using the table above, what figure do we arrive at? 14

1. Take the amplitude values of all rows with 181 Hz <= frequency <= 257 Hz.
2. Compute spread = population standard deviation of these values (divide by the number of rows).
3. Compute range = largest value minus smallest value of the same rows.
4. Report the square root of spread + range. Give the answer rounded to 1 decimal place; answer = 4.4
